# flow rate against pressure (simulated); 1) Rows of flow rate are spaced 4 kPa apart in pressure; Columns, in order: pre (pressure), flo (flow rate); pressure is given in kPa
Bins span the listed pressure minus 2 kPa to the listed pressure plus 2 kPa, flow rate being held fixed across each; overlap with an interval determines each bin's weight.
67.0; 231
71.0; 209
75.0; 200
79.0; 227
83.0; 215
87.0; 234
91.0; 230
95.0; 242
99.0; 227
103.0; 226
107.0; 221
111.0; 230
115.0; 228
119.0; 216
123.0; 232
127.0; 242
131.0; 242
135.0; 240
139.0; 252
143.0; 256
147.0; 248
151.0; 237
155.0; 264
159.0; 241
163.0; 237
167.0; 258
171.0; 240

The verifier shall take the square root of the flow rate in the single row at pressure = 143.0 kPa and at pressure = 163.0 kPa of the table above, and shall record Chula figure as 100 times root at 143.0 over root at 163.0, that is 104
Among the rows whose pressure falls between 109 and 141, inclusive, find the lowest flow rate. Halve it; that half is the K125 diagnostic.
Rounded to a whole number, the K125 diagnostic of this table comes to 108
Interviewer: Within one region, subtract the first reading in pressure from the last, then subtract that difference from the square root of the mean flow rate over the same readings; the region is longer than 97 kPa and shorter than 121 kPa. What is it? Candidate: 26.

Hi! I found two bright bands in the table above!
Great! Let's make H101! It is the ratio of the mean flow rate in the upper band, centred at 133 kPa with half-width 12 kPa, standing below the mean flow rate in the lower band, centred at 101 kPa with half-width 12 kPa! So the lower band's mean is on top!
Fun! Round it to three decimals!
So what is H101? 0.940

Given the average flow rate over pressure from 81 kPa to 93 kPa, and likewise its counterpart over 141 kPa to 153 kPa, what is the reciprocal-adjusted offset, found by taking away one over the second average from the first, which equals 226.3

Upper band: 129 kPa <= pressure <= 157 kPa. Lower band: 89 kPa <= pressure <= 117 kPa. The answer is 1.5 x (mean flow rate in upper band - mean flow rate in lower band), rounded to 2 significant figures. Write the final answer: 29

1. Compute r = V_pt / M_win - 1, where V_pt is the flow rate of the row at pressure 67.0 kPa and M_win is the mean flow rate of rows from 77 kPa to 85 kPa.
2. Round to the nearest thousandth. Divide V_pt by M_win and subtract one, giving 0.045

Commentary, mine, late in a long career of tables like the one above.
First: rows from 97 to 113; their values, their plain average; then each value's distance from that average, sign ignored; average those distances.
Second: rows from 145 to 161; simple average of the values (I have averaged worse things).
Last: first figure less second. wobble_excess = -245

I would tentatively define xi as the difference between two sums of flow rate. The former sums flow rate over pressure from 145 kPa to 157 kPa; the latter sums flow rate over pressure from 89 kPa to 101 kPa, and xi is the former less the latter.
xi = 50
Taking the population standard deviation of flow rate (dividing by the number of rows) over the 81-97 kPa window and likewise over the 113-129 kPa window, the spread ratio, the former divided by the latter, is 1.1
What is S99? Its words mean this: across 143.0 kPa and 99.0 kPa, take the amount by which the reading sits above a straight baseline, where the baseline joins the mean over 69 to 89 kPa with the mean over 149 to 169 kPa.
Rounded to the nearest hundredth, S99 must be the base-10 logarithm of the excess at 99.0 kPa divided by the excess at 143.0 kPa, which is -0.79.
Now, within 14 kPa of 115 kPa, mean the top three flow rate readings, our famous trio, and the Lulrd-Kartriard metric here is 235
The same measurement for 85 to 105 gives 235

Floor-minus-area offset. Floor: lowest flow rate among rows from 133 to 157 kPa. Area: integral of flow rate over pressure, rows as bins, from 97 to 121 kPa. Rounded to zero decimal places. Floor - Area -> -5155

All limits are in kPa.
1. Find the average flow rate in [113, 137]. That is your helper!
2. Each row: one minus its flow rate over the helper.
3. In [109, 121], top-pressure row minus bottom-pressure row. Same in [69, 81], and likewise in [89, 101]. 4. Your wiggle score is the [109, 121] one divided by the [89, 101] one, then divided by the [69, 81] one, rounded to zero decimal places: -60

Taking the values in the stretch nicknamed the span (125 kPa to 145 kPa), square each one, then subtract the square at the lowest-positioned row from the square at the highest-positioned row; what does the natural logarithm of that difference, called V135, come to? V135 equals 8.85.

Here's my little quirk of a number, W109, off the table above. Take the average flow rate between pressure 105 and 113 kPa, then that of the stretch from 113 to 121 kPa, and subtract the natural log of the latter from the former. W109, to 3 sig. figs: 220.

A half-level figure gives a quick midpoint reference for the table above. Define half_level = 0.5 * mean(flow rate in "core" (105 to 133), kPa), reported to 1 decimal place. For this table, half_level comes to 115.1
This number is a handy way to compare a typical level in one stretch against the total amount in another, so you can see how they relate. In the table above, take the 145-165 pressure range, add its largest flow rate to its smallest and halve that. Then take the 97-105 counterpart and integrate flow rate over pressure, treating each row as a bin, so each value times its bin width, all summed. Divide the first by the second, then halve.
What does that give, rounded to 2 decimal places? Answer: 0.07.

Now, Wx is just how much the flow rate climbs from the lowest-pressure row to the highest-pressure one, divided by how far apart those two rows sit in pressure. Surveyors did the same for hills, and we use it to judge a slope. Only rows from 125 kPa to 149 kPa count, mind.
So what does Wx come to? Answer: 0.3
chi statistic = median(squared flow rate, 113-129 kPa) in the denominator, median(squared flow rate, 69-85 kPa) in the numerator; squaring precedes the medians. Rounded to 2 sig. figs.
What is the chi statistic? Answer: 0.85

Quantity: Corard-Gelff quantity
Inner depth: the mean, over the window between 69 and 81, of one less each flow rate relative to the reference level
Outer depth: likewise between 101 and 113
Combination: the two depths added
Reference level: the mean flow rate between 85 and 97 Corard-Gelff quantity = 0.14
